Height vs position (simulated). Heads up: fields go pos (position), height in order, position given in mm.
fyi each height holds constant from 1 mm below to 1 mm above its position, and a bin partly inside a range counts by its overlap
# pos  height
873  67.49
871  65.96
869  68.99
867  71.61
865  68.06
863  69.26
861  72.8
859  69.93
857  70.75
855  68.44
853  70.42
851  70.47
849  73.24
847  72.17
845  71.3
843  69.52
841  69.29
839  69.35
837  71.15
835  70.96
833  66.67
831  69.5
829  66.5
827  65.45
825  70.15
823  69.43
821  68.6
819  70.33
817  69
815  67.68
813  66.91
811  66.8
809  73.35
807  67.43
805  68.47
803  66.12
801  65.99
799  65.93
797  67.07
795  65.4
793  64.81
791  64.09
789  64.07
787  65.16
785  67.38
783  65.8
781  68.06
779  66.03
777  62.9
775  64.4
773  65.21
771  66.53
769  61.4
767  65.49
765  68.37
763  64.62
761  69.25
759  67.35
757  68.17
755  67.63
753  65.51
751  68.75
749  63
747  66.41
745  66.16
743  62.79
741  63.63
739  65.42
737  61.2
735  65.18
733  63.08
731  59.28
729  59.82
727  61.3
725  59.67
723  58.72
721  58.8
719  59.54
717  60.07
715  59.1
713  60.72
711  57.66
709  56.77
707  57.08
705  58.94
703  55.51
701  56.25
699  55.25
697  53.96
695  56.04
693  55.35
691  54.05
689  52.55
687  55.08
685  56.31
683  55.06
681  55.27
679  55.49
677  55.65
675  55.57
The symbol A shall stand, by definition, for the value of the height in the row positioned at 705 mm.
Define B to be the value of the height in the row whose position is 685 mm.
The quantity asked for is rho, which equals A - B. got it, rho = 3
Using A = 58.94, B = 56.31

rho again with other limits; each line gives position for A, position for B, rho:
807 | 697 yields 13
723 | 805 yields -10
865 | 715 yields 9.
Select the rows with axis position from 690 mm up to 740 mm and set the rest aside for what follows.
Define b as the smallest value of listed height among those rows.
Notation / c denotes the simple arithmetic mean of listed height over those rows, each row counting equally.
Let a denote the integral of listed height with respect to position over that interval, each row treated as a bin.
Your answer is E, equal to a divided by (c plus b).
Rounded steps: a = 2938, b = 53.96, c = 58.8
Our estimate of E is 26.1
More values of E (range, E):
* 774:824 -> 25.8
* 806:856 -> 25.7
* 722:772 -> 26.1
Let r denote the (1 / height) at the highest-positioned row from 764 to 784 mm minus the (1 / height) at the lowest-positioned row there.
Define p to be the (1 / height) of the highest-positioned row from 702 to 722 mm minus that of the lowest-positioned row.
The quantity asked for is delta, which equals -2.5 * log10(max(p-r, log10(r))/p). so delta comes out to -0.5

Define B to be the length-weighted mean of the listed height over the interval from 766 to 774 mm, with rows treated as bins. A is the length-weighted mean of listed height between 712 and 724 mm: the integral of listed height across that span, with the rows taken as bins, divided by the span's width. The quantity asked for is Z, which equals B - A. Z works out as 5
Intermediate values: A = 59.5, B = 64.7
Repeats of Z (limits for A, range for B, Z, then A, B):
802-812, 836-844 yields 1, 68.4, 69.8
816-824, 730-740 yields -7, 69.3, 62.8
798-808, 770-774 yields -1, 66.8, 65.9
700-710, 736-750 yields 7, 56.9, 64.1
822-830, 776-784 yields -2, 67.9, 65.7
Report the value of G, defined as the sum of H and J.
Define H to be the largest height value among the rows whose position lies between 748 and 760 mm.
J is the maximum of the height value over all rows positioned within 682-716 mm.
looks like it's 129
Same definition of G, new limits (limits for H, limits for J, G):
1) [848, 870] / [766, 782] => 141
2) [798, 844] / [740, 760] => 142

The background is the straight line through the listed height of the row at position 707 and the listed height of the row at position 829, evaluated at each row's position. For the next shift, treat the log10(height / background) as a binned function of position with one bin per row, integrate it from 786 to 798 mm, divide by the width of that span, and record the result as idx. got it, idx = 0.010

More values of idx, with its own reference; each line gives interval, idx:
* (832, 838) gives 0.017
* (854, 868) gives 0.007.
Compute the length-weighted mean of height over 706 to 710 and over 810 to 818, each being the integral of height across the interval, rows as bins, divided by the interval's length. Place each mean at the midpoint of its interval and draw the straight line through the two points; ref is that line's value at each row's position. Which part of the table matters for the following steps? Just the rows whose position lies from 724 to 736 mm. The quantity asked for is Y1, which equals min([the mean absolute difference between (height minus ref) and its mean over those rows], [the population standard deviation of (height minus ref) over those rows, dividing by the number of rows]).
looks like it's 1.6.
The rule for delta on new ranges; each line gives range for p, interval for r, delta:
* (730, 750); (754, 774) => -0.5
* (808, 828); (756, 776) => 0.8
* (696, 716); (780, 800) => -0.3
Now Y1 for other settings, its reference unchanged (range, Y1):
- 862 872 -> 1.5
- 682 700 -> 1.1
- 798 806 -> 0.8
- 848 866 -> 1.6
